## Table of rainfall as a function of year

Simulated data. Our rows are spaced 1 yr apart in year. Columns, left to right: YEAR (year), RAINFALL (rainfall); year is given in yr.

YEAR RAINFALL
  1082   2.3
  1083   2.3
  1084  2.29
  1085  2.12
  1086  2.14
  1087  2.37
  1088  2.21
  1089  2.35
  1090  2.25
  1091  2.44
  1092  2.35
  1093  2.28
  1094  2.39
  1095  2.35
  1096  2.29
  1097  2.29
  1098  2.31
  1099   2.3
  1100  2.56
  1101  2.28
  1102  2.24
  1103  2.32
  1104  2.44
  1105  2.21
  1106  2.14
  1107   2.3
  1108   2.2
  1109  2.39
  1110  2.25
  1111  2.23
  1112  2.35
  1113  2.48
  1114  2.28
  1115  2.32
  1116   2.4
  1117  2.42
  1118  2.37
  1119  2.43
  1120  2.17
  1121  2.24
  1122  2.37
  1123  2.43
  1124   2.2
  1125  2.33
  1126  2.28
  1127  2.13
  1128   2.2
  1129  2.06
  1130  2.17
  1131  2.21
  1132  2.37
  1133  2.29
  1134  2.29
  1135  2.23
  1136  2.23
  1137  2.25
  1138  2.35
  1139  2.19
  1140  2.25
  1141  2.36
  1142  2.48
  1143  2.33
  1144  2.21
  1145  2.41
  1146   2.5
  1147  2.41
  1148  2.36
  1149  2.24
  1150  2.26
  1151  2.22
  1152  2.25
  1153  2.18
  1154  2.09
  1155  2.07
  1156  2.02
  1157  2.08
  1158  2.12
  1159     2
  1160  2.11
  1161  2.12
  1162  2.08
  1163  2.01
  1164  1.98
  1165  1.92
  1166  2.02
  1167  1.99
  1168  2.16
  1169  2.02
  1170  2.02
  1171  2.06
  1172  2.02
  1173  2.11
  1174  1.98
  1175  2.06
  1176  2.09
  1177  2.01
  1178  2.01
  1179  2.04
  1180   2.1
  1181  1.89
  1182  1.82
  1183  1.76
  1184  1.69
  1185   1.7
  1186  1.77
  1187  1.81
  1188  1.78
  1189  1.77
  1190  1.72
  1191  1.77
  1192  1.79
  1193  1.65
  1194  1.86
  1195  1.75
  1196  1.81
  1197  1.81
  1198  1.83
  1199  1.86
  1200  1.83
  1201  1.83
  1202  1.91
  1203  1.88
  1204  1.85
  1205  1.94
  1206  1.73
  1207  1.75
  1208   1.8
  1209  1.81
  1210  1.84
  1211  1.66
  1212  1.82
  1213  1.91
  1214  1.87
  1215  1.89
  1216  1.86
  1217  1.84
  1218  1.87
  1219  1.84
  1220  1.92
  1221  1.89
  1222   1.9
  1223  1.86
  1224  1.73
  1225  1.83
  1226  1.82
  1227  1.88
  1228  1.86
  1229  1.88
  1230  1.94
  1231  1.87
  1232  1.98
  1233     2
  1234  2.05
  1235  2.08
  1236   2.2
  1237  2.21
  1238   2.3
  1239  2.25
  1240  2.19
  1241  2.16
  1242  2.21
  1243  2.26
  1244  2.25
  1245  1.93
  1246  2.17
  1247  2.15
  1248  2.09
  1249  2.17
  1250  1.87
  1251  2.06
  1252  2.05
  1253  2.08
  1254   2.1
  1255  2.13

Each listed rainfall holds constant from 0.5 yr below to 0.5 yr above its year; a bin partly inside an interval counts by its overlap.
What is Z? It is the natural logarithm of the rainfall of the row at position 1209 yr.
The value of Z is 0.59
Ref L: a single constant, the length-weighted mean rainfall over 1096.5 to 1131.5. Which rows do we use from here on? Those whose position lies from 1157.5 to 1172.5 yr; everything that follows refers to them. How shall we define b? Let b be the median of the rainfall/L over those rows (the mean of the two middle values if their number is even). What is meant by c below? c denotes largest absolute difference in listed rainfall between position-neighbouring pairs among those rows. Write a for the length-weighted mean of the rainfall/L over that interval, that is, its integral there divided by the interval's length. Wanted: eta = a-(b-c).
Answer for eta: 0.18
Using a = 0.89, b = 0.88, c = 0.17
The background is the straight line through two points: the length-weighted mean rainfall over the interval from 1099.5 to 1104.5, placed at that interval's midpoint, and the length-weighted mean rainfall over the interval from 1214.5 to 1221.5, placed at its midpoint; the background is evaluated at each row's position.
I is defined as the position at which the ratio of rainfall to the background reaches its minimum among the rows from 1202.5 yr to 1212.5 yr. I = 1211 yr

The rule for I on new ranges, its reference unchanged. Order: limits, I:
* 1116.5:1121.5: 1120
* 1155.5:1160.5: 1159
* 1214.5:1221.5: 1217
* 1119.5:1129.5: 1129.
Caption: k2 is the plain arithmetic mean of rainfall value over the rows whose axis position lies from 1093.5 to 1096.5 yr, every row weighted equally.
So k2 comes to 2.34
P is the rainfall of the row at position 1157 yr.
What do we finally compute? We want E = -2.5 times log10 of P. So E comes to -0.8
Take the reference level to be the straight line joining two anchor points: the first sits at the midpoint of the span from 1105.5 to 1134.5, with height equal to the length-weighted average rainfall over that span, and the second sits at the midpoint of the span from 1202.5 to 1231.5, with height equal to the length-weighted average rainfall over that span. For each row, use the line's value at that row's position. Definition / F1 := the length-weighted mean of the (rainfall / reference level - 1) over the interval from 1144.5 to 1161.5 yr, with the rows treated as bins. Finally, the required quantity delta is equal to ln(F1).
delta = -3.5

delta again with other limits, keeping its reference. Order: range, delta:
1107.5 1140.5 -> -5.0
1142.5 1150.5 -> -2.5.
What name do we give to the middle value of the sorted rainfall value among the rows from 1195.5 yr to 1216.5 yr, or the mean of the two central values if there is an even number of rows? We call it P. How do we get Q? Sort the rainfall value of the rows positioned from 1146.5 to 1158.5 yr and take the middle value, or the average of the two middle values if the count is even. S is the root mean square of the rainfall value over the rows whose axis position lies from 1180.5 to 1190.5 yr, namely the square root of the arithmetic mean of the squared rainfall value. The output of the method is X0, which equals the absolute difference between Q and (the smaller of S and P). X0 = 0.4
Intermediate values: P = 1.8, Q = 2.20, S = 1.77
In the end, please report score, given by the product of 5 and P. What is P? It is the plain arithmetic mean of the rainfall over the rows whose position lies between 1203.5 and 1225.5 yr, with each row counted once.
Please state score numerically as 9.18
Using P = 1.84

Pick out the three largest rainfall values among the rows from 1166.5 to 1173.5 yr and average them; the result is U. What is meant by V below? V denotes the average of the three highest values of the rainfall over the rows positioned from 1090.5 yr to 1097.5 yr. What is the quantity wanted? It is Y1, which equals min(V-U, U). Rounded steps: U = 2.11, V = 2.39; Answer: 0.28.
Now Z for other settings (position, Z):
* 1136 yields 0.80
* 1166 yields 0.70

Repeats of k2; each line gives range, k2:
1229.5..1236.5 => 2.02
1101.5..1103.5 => 2.28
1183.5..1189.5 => 1.75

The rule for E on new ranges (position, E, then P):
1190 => -0.6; 1.72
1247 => -0.8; 2.15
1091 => -1.0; 2.44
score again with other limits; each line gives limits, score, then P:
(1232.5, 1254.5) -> 10.64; 2.13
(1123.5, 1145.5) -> 11.32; 2.26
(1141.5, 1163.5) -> 11.03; 2.21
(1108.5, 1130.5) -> 11.48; 2.30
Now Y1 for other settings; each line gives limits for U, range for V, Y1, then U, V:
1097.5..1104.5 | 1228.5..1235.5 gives -0.40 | 2.44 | 2.04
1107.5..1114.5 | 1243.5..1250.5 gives -0.21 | 2.41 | 2.20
